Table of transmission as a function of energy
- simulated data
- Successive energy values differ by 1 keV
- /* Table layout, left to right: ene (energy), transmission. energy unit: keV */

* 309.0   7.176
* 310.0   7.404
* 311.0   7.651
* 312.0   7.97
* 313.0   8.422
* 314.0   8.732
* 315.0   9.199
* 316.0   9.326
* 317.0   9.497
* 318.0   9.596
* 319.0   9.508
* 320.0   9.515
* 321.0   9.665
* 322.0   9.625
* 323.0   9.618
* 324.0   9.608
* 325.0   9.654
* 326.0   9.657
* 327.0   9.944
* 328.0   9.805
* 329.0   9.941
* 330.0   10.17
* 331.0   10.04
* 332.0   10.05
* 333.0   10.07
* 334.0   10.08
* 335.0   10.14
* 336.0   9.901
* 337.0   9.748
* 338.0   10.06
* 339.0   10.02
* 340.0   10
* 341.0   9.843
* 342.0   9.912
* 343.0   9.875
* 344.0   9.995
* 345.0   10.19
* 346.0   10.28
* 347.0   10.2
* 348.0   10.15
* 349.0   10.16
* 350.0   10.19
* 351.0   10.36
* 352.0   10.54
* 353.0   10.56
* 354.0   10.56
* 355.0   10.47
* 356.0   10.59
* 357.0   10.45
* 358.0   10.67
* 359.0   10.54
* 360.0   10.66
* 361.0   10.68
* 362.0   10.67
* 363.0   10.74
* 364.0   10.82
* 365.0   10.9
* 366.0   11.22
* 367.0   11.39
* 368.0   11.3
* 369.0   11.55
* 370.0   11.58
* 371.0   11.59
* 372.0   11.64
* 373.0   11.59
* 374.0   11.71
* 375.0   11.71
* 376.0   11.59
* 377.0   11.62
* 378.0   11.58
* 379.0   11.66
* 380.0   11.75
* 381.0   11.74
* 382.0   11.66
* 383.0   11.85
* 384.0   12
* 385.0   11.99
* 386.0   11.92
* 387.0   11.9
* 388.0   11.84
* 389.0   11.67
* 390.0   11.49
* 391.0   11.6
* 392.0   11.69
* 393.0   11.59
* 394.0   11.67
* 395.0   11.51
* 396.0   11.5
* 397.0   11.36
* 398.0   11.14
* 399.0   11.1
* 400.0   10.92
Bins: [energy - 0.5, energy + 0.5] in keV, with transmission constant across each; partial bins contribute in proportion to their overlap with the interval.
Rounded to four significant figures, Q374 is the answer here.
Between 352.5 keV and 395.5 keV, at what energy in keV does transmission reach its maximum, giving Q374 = 384.0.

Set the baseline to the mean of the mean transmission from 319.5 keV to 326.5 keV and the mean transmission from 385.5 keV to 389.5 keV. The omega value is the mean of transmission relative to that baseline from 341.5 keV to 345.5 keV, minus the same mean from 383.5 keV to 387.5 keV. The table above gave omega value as -2.0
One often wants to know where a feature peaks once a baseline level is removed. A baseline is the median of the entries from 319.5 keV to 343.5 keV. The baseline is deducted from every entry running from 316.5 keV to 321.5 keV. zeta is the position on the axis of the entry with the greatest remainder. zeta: 321.0 keV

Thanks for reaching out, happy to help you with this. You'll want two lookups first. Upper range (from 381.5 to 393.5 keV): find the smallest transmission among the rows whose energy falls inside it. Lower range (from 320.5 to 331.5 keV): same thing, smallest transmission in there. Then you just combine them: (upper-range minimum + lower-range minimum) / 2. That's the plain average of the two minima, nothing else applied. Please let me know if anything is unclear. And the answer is 10.5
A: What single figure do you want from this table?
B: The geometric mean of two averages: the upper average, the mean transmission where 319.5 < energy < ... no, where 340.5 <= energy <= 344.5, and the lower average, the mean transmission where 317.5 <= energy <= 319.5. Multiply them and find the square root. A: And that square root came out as 9.7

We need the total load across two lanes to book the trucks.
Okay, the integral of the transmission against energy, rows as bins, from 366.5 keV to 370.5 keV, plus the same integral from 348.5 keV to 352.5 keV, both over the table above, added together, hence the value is 87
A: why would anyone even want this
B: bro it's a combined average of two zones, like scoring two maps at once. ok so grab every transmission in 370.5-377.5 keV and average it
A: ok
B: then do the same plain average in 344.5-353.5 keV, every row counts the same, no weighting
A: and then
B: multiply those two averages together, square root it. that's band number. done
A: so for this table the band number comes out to 10.9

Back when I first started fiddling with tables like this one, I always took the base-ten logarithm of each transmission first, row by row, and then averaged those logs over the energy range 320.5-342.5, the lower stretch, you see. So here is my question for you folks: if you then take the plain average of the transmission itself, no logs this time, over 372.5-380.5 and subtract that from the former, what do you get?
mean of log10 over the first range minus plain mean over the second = -10.7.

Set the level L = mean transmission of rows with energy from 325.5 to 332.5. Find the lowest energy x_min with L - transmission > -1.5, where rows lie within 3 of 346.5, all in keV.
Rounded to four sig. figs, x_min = 344.0 keV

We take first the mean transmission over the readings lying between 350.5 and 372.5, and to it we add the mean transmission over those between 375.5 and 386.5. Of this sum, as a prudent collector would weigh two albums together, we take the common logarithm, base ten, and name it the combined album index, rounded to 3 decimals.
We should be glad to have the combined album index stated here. 1.355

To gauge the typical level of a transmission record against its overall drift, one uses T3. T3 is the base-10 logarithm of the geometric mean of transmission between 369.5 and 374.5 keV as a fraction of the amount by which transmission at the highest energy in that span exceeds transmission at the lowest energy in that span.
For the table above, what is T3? 1.95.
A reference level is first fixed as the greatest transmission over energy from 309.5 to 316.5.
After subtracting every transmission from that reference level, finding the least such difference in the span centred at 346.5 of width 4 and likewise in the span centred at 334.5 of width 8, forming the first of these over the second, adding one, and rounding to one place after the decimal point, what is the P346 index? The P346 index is 2.2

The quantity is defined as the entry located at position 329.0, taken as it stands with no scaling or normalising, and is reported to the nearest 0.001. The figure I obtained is 9.941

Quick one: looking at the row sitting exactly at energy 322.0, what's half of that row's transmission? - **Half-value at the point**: 4.8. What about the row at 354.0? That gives 5.3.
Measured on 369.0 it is 5.8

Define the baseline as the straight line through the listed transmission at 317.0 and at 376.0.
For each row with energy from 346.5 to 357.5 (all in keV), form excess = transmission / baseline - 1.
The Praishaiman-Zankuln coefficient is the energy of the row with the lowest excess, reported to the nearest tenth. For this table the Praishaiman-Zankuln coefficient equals 350.0 keV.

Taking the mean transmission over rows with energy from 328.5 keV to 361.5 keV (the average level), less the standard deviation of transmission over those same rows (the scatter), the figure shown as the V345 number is 9.9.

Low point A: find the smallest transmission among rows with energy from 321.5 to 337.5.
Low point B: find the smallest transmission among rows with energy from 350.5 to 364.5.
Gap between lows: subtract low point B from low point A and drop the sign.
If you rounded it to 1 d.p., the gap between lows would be 0.8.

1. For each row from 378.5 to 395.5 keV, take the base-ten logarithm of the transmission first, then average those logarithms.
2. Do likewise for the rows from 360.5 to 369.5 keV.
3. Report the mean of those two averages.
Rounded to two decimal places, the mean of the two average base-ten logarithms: 1.06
